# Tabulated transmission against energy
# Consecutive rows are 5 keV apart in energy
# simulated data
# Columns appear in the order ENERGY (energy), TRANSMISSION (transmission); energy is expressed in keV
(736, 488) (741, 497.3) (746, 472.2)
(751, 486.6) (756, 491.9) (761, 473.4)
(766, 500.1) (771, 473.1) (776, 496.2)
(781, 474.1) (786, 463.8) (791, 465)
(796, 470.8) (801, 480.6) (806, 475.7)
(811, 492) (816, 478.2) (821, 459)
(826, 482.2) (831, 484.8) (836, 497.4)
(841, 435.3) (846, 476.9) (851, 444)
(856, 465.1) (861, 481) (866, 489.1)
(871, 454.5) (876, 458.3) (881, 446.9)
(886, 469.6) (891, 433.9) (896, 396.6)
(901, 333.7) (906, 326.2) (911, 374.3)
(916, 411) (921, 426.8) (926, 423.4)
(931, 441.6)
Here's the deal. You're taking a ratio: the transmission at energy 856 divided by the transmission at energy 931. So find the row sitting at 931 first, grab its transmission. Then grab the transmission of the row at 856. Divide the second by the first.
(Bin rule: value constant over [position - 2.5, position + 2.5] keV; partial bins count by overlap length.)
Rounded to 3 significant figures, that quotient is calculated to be 1.05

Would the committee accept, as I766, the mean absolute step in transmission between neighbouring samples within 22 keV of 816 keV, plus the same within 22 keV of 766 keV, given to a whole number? 31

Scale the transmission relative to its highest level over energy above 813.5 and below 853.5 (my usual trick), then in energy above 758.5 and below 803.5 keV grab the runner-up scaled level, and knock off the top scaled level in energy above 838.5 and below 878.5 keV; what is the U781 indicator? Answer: 0.01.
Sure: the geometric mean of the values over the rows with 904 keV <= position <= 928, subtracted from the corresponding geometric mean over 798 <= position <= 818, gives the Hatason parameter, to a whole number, 91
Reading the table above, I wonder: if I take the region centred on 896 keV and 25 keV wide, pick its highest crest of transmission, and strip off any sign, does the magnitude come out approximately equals 470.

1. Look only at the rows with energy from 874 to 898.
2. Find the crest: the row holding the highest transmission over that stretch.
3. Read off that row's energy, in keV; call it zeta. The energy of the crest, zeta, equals 886 keV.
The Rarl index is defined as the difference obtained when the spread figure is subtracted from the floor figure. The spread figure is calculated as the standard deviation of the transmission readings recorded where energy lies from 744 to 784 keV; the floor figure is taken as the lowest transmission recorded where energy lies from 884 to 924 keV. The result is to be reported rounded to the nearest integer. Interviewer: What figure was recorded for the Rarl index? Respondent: 315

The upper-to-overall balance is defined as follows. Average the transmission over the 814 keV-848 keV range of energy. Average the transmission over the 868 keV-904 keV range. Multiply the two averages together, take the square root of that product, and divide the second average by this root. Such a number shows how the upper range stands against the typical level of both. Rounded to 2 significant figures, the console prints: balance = 0.95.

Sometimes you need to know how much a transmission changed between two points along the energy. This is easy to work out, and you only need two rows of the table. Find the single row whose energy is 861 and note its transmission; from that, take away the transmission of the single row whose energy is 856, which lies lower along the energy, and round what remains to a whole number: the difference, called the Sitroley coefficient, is 16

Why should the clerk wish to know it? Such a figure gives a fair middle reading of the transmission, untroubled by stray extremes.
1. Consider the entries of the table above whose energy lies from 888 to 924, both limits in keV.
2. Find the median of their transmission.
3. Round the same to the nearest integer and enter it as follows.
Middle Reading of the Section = 397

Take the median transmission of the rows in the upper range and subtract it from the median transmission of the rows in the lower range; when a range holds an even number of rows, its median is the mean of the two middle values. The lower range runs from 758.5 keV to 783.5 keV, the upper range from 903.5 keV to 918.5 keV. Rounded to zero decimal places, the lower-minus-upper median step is 100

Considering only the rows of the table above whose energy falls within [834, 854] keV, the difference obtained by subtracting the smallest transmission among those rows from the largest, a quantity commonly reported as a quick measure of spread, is 62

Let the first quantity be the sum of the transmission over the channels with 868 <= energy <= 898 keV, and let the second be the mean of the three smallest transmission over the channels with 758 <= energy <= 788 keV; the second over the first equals 0.177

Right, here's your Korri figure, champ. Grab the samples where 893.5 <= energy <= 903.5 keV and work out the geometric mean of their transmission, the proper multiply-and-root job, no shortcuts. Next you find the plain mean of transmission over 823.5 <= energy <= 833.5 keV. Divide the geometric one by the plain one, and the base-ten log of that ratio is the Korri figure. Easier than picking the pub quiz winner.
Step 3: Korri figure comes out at -0.124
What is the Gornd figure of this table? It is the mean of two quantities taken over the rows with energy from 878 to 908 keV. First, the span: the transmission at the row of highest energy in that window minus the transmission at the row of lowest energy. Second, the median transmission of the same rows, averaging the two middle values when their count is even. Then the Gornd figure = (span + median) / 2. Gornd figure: 147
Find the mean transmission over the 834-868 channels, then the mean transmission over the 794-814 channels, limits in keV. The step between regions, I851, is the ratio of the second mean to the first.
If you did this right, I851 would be 1.02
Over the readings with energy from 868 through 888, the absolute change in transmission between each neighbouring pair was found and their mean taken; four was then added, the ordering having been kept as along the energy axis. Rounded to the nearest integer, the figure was 17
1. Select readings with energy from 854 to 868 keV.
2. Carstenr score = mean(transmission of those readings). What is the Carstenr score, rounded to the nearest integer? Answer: 478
